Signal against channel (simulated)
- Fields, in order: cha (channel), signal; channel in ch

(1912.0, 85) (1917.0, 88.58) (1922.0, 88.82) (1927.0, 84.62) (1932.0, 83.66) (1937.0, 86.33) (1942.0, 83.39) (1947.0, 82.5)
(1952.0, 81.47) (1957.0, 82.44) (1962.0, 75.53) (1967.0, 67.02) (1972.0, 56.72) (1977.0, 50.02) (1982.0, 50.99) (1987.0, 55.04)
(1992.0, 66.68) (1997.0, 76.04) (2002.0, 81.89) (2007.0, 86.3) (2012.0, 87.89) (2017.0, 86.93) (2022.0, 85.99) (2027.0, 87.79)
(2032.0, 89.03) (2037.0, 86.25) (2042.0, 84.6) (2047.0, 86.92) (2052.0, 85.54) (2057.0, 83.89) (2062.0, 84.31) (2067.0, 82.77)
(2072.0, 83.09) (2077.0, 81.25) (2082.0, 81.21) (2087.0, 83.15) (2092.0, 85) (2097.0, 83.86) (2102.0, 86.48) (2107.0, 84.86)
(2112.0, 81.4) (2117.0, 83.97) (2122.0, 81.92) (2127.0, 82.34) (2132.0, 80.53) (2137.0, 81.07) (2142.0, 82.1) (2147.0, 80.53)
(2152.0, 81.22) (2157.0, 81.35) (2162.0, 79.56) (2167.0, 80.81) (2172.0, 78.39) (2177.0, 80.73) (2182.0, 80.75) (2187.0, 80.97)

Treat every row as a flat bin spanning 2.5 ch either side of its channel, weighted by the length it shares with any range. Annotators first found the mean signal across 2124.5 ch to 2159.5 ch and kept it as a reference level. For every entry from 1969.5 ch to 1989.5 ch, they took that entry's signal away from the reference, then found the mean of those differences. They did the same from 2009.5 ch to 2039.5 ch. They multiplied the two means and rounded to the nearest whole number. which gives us -169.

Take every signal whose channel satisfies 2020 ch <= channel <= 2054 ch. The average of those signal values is 87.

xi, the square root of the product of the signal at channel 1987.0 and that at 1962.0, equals 64.5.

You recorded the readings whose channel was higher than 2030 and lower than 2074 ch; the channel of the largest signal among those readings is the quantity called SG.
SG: 2032.0 ch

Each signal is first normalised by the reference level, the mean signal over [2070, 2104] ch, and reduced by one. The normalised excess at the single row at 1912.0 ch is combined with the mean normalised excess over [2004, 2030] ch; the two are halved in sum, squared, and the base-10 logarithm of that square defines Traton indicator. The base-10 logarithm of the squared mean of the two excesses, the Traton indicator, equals -3.0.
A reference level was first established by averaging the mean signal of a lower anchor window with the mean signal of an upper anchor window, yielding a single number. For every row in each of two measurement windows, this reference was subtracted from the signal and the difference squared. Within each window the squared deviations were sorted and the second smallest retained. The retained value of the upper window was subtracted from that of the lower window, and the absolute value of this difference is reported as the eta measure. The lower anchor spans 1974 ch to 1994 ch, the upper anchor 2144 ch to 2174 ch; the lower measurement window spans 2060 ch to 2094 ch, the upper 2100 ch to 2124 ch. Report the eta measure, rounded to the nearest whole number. 18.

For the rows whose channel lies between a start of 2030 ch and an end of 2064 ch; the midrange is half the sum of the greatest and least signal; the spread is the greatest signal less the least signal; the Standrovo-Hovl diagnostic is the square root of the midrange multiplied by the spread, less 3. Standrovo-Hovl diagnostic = 18.1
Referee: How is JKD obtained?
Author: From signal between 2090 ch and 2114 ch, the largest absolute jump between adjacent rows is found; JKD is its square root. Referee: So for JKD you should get 1.86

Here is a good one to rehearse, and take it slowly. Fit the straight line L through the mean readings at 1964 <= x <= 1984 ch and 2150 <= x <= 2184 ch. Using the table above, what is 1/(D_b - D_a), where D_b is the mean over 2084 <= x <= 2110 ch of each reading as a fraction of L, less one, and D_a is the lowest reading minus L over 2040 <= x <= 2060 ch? -0.06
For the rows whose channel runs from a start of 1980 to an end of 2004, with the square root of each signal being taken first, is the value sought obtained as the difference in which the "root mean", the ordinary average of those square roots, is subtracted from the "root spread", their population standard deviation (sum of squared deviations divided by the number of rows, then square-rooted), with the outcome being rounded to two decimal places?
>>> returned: -7.37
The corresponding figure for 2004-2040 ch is -9.28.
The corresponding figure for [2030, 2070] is -9.14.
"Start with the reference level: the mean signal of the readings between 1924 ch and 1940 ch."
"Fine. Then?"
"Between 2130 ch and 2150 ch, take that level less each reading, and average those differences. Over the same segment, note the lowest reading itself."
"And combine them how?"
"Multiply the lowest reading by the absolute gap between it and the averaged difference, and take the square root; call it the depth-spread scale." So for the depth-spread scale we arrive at 78.6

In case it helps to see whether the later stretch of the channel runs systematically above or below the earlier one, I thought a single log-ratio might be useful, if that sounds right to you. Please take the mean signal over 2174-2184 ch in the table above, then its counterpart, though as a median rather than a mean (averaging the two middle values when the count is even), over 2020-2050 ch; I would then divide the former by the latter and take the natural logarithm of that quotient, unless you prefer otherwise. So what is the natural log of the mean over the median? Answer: -0.07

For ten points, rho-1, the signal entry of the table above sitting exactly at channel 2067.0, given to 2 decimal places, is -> 82.77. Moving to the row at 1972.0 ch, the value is 56.72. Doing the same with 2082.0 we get 81.21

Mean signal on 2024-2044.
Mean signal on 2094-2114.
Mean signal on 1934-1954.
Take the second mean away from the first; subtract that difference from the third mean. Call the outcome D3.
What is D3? 81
